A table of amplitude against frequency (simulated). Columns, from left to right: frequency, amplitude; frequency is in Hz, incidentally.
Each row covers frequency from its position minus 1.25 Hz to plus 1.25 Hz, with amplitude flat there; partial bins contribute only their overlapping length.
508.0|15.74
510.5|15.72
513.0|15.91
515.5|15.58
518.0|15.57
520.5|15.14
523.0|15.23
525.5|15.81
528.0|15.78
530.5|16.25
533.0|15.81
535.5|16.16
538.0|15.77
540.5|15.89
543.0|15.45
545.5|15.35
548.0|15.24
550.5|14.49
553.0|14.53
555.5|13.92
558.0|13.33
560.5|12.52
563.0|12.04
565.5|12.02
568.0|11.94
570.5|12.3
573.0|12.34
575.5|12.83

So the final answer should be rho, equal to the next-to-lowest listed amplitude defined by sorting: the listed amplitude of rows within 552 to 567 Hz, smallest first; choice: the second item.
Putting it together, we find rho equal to 12.04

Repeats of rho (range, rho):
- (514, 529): 15.23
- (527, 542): 15.78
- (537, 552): 15.24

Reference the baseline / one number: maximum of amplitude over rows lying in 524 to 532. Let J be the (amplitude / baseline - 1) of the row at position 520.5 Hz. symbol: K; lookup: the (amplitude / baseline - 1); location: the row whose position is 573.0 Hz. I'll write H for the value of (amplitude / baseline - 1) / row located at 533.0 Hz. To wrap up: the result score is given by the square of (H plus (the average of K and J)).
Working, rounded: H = -0.03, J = -0.07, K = -0.24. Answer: 0.03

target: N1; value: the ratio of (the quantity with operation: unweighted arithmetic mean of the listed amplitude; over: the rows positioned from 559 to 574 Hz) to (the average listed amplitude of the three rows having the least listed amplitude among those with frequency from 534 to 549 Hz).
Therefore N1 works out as 0.79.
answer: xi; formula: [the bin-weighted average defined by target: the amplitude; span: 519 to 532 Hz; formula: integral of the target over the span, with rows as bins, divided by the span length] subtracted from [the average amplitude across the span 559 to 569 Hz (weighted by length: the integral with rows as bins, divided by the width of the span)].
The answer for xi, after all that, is -3.5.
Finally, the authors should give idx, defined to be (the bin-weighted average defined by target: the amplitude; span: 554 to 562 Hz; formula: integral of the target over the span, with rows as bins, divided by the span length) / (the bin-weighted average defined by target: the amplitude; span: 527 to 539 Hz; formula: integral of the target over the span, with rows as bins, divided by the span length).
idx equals 0.83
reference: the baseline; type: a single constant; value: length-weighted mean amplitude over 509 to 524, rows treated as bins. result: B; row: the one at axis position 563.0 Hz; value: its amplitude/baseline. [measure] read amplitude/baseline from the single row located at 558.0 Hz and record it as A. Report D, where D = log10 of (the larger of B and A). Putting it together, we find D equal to -0.066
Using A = 0.86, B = 0.78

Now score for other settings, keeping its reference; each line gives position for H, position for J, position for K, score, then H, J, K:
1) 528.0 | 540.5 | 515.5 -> 0.00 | -0.03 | -0.02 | -0.04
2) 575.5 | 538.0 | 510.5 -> 0.06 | -0.21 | -0.03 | -0.03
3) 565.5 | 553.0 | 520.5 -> 0.12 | -0.26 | -0.11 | -0.07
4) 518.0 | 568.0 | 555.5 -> 0.06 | -0.04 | -0.27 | -0.14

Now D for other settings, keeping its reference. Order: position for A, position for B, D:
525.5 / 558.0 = 0.008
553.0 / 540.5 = 0.010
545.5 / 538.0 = 0.007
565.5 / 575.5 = -0.083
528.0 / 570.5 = 0.007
